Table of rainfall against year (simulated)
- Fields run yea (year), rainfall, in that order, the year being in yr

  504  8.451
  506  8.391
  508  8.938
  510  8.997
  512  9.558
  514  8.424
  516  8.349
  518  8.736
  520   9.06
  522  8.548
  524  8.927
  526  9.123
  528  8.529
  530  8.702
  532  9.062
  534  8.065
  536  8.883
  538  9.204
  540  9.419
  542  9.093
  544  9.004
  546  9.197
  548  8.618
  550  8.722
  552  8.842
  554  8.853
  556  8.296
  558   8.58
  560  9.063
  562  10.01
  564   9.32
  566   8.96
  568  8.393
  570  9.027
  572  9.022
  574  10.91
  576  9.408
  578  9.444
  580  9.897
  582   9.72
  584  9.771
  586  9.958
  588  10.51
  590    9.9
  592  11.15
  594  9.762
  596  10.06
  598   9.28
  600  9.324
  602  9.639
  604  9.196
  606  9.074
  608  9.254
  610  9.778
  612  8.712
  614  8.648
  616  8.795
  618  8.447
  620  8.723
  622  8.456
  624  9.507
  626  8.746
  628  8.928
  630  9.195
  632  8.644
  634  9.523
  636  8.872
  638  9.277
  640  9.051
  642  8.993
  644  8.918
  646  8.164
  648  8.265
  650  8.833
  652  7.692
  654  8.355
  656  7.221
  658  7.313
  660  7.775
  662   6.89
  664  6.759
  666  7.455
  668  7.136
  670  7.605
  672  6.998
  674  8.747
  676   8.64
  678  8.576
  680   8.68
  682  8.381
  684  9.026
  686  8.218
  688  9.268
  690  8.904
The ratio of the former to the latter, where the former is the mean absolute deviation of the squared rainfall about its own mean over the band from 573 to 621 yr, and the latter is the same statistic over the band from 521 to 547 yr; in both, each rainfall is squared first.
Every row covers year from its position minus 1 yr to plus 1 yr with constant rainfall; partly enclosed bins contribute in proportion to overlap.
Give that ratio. 2.1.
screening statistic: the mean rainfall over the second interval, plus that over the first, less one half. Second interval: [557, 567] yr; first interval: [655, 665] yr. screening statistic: 15.9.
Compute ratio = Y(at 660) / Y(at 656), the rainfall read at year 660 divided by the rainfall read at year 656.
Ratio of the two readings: 1.08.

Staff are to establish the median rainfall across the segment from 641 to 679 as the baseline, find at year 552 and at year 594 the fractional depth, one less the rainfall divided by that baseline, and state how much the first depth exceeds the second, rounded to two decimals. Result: 0.12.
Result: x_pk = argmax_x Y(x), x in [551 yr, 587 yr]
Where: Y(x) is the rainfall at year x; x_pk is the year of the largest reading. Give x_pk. 574 yr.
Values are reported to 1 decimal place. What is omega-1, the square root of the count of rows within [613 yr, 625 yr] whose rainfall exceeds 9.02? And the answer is 1.0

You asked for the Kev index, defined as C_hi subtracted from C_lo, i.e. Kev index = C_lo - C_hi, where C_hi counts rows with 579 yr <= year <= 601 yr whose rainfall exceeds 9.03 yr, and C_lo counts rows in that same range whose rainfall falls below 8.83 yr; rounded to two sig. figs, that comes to -11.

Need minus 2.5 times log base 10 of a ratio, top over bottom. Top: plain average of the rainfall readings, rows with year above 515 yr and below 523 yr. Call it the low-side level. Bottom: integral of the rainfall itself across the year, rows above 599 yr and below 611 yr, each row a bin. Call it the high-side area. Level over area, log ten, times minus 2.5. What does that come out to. 2.8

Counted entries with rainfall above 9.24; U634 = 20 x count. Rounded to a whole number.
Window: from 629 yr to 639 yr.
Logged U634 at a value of 40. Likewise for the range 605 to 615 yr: 40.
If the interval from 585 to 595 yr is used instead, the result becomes 100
